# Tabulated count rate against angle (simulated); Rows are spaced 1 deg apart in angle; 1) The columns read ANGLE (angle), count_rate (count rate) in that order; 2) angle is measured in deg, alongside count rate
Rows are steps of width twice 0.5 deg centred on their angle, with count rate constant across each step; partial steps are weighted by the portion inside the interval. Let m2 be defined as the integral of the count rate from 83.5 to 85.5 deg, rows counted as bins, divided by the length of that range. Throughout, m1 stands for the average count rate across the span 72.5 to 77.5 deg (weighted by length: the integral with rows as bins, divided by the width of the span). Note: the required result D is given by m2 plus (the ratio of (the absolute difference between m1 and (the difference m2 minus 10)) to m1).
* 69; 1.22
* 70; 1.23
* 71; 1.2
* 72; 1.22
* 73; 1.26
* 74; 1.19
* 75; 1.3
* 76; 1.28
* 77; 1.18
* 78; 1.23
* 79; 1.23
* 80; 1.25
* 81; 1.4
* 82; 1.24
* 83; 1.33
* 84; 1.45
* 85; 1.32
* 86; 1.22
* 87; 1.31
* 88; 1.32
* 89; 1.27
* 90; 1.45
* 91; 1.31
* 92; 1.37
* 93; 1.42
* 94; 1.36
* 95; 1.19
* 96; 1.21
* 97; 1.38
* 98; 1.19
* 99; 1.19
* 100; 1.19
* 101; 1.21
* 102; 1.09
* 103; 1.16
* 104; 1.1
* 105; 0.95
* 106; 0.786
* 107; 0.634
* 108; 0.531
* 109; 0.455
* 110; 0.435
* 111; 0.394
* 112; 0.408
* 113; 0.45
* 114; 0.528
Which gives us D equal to 9.3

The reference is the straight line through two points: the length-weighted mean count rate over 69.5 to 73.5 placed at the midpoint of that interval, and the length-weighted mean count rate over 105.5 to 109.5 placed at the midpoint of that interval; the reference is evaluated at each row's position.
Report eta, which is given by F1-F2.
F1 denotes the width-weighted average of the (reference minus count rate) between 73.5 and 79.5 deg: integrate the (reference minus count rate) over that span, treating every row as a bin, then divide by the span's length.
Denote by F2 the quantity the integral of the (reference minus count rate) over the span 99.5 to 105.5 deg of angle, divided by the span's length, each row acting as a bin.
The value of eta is 0.33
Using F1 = -0.09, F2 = -0.4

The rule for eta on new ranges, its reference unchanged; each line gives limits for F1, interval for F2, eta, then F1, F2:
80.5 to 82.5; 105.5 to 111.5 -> -0.31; -0.27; 0.0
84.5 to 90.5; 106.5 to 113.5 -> -0.45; -0.37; 0.1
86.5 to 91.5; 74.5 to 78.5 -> -0.30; -0.41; -0.1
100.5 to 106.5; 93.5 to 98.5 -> 0.09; -0.38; -0.5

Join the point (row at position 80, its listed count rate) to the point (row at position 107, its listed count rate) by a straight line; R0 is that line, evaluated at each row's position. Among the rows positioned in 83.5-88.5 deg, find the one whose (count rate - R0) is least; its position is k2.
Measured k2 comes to 86 deg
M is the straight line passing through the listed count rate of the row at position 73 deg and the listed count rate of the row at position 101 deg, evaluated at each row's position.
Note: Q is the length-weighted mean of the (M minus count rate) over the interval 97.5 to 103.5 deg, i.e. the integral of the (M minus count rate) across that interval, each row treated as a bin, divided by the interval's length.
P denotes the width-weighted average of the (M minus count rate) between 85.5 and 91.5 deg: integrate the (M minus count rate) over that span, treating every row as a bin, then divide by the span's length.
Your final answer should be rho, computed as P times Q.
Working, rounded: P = -0.08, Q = 0.039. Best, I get -0.0032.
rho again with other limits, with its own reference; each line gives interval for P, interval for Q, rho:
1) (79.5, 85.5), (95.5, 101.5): 0.0012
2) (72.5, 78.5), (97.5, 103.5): 0.0006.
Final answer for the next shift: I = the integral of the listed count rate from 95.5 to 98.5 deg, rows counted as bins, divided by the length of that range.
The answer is 1.26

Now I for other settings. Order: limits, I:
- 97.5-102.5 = 1.17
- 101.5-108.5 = 0.89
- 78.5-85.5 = 1.32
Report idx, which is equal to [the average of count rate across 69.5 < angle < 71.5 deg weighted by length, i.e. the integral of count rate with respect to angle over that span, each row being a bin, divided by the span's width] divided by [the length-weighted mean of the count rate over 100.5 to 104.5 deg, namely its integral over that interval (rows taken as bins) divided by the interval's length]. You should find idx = 1.07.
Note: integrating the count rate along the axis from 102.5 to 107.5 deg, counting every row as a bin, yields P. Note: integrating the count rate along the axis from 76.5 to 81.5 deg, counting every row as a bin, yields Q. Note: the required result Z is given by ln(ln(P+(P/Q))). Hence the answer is 0.52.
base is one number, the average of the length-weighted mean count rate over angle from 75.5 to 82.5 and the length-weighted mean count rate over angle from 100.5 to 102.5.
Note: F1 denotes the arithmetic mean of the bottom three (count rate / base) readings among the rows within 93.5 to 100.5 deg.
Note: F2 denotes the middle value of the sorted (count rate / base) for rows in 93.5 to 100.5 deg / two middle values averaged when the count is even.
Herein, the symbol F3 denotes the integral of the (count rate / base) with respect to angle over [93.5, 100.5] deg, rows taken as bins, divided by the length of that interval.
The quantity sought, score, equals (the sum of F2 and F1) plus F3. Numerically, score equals 3.01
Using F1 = 0.99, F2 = 0.99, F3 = 1.03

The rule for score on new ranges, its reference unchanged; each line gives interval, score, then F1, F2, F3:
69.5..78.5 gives 3.03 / 0.99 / 1.02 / 1.02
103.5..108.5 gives 1.86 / 0.54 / 0.65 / 0.66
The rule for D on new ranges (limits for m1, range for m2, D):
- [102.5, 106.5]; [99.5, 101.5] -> 11.0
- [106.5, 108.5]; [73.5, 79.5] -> 17.3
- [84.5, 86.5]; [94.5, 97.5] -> 9.1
